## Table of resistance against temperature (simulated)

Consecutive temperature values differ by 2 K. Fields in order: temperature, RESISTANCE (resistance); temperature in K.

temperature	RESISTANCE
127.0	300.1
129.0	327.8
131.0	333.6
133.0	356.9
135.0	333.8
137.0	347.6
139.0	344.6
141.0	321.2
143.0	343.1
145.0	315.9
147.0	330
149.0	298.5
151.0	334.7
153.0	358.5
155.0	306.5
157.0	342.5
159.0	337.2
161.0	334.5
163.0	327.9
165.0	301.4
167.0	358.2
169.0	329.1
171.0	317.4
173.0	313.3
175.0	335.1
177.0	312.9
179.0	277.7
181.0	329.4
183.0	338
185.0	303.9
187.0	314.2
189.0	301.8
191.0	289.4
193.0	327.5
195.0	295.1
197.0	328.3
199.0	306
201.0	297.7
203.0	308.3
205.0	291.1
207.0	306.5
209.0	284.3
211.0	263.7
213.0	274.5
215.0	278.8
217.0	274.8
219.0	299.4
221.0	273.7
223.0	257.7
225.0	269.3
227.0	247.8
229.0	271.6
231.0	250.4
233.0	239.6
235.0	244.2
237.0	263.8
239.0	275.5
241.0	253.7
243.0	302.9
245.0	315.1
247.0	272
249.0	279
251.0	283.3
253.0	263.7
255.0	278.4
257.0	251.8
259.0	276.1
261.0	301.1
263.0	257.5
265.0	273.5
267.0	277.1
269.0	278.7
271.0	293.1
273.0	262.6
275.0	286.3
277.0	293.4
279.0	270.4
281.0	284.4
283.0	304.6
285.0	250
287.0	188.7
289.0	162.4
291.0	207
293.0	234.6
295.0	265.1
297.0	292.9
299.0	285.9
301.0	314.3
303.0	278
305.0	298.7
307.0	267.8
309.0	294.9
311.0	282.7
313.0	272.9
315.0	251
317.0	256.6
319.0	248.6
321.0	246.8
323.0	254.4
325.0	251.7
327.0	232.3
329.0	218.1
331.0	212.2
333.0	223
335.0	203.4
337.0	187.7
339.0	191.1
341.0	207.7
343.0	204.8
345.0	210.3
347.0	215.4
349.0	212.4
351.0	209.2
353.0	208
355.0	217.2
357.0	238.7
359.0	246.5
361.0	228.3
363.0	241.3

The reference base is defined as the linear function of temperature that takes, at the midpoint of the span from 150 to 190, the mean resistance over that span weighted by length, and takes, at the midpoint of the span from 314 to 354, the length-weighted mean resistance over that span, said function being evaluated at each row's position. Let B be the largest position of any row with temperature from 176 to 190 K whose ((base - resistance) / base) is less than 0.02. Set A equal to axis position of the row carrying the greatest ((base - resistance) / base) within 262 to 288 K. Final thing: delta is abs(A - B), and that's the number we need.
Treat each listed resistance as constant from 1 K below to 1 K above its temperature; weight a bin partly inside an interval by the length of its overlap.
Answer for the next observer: 100 K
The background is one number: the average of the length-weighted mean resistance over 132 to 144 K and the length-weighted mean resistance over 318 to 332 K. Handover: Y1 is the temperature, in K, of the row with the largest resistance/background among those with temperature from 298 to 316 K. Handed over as 301.0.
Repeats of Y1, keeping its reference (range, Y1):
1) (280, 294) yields 283.0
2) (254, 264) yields 261.0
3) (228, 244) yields 243.0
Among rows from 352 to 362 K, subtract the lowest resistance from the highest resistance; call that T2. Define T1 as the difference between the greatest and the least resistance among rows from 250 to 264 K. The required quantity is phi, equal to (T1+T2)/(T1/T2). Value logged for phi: 69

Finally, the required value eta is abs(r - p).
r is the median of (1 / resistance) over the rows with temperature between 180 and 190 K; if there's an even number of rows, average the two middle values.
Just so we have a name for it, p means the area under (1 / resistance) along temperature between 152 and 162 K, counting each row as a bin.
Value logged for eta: 0.027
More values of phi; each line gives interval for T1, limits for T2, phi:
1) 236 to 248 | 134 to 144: 38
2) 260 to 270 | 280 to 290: 606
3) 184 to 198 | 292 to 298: 146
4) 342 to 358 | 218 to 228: 130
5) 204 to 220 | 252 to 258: 43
